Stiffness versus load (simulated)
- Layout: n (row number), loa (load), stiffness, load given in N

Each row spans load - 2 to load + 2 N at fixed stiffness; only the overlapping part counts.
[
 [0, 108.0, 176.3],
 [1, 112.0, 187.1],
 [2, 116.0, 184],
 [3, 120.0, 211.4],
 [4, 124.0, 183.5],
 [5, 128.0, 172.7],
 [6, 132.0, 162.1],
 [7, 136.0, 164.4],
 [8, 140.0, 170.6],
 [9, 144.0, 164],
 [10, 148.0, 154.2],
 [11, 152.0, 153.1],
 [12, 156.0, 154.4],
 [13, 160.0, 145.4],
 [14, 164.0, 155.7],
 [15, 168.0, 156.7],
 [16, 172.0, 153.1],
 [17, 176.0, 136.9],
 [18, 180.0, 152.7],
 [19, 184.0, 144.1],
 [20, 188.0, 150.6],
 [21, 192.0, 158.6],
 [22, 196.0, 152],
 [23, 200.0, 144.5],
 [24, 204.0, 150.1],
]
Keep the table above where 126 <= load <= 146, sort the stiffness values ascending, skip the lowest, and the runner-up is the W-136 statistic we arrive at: 164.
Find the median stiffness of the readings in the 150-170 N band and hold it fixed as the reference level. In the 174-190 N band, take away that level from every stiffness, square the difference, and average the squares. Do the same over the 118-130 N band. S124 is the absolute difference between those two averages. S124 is 1369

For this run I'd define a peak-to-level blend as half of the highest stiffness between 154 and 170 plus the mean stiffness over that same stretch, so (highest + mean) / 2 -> 155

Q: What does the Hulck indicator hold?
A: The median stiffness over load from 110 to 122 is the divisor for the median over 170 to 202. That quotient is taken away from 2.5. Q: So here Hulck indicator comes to 1.69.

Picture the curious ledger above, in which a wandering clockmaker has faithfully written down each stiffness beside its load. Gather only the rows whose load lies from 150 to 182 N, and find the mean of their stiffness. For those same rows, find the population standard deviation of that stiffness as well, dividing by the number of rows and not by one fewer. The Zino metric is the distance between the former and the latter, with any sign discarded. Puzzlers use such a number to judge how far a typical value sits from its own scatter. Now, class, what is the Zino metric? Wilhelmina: 145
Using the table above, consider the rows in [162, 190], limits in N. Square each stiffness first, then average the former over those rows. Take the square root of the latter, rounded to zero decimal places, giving 150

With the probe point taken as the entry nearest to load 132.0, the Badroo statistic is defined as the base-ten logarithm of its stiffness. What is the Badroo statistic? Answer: 2.21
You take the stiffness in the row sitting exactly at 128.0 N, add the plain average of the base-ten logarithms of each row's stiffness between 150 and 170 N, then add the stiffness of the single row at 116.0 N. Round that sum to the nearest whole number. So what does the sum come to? 359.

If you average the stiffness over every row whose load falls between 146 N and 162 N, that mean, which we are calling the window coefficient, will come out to 152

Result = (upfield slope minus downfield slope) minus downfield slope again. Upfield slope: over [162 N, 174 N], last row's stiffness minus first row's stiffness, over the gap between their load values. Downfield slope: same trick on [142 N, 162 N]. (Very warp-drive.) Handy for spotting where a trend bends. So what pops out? 2.0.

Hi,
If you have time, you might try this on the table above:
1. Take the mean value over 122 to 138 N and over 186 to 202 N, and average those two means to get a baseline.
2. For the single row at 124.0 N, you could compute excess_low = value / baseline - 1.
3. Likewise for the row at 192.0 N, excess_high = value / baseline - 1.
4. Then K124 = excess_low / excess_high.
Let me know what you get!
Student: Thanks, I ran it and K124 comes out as -9.2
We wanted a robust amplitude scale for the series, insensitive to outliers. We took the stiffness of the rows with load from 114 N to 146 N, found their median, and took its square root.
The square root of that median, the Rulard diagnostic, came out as 13.1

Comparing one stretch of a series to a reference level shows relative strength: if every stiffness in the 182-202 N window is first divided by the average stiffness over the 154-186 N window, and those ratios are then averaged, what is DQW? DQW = 1.00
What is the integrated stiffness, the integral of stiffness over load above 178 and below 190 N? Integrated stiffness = 1790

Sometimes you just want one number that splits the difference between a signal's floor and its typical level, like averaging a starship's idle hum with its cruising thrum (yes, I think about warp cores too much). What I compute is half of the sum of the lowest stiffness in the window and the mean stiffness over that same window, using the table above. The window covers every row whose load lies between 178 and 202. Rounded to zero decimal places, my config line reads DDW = 147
